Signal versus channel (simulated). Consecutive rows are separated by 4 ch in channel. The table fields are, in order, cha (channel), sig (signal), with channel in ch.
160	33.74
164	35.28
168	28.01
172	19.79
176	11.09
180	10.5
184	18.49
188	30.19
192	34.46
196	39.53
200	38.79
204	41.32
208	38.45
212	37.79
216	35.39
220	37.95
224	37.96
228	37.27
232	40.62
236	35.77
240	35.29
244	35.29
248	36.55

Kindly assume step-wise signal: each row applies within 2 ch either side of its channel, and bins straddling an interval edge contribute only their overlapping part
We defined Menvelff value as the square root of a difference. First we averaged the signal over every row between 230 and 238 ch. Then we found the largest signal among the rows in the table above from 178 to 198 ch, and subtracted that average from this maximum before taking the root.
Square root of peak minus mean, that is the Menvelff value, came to 1.2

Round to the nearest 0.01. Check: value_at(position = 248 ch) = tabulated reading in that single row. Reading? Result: 36.55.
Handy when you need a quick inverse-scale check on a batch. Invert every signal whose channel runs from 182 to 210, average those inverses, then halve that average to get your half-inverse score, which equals 0.016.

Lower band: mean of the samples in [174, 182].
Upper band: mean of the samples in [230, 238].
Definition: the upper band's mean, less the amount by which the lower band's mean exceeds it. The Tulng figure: 66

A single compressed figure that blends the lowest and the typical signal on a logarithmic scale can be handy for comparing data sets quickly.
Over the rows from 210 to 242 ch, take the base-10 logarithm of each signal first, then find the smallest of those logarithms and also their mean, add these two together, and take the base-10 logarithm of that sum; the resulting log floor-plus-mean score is 0.494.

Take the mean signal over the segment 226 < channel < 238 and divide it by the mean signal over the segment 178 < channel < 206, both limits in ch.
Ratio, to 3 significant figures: 1.24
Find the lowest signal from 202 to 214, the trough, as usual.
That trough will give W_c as 37.79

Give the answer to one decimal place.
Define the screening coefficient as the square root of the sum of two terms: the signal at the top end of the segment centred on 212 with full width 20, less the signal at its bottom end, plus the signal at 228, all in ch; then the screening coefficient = 5.8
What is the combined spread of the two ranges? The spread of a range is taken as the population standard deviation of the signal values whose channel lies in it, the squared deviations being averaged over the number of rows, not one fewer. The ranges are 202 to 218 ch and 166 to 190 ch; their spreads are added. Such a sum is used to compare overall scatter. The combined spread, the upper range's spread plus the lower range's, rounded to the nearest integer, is 10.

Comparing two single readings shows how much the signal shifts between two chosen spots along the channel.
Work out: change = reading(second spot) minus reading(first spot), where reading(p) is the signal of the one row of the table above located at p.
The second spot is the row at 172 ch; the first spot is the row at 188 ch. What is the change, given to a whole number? -10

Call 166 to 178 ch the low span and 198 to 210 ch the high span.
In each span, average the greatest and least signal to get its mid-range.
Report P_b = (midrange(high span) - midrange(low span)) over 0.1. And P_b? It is 203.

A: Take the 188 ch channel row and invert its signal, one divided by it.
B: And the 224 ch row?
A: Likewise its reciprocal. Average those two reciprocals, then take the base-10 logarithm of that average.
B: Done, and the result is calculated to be -1.53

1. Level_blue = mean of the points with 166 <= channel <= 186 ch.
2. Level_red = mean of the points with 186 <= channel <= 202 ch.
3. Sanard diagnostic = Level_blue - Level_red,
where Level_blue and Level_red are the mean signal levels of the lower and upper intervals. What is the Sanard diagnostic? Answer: -18.2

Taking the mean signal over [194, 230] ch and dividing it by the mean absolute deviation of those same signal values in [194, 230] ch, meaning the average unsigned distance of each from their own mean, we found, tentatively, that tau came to 34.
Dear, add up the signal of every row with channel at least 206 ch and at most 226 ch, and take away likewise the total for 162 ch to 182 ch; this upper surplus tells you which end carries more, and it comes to 83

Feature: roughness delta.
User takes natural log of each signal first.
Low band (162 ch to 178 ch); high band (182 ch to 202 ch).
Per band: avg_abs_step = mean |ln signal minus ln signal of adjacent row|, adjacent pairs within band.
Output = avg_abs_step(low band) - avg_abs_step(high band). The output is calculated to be 0.191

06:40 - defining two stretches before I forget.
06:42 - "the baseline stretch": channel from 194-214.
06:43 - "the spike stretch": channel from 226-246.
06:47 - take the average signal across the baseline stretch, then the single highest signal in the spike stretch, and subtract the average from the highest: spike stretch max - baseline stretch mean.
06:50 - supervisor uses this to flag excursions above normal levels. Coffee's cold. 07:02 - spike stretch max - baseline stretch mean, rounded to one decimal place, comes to 1.4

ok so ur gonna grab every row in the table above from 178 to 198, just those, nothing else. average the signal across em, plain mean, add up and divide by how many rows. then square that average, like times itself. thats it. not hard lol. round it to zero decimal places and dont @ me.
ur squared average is 709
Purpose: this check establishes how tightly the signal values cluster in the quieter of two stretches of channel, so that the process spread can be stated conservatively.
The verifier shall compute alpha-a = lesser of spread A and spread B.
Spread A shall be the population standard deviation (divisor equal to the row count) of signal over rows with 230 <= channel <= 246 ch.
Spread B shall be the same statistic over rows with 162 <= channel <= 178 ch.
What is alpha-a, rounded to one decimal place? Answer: 2.2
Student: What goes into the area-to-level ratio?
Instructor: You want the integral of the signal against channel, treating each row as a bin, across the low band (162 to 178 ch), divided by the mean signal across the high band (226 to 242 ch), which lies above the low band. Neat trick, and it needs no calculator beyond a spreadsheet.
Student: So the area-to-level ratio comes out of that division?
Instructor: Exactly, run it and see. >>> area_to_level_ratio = 10.1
